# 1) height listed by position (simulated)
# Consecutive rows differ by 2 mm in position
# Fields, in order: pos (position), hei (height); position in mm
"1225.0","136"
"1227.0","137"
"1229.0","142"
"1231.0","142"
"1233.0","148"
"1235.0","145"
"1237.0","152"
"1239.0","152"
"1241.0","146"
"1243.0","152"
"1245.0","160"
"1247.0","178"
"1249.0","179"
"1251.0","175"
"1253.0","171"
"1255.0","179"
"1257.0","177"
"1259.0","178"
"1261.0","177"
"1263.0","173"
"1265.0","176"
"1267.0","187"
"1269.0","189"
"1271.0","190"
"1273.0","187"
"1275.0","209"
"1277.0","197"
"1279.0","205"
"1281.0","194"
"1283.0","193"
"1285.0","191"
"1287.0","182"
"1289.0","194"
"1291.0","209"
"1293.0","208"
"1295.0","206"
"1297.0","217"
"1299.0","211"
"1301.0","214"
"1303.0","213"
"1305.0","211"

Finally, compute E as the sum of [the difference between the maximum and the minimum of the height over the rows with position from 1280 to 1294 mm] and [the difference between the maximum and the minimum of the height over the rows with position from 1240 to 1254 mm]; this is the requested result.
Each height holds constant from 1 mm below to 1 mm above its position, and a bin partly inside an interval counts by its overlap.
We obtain 60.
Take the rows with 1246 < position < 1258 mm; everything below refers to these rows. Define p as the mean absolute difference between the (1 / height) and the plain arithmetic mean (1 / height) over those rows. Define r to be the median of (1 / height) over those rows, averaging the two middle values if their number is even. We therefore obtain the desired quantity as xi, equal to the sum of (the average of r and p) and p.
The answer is 0.0029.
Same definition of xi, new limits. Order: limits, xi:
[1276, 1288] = 0.0028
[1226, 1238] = 0.0038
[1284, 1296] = 0.0029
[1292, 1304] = 0.0025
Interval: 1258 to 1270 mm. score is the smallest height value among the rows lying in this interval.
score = 173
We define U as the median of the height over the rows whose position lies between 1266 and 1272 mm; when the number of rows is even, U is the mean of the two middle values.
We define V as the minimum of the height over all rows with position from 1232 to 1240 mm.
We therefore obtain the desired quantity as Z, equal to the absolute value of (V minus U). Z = 44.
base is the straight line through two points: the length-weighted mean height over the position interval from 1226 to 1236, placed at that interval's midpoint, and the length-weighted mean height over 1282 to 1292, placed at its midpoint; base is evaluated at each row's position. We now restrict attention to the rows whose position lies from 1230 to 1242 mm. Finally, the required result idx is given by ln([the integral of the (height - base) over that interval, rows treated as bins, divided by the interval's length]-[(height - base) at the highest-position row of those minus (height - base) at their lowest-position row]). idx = 1.7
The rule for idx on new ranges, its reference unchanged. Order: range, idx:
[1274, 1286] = 3.6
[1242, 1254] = 0.0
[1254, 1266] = 3.0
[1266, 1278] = 2.5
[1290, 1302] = 2.6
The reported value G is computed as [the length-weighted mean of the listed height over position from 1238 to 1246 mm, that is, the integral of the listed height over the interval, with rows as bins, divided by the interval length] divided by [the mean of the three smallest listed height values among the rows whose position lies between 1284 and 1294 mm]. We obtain 0.81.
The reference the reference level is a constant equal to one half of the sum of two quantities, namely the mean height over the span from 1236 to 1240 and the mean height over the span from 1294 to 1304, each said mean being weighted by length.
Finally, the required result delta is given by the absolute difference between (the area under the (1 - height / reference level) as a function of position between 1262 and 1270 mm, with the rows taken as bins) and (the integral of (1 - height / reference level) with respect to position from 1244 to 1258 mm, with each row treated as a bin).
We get 0.57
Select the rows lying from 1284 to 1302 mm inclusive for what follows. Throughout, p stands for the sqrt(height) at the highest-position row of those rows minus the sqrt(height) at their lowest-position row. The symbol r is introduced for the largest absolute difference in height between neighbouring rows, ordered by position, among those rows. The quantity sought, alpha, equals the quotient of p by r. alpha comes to 0.054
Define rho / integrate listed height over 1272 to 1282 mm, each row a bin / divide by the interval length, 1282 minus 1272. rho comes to 198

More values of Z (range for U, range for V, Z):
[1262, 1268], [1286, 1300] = 6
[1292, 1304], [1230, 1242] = 70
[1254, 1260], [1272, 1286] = 9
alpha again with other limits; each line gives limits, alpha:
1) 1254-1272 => 0.037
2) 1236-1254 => 0.042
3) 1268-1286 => 0.003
